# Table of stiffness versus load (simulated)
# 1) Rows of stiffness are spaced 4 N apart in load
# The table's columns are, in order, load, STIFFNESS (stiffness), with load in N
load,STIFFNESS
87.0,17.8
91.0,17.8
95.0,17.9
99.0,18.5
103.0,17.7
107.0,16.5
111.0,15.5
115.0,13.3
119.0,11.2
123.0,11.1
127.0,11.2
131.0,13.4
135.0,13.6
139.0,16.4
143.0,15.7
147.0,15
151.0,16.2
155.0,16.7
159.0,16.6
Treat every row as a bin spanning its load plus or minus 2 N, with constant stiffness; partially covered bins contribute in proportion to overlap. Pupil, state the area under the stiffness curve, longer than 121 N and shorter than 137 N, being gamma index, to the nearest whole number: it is 197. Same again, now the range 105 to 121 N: 226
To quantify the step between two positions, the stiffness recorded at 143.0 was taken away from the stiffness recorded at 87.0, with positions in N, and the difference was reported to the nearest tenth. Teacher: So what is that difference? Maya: 2.1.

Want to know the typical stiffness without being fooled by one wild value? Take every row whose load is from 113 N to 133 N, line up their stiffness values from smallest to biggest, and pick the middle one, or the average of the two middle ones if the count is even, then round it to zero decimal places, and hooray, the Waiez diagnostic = 11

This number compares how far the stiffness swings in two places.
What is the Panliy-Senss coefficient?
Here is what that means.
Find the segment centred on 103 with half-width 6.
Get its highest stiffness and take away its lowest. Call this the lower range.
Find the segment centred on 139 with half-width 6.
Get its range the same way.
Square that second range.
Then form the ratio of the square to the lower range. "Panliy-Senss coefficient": 3.9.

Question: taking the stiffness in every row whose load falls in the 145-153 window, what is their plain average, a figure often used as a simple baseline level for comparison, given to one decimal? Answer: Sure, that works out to 15.6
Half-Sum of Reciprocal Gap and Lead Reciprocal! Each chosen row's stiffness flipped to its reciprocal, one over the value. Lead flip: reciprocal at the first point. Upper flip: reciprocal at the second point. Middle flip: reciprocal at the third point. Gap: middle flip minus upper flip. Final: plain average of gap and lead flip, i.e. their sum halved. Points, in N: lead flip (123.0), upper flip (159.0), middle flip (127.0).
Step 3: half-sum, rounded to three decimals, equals 0.060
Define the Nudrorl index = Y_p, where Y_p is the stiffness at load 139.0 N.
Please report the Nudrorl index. 16.4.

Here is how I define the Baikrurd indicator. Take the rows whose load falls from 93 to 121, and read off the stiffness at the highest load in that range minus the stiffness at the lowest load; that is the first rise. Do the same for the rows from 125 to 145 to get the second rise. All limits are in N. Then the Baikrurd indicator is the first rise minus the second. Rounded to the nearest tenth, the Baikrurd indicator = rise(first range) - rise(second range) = -11.2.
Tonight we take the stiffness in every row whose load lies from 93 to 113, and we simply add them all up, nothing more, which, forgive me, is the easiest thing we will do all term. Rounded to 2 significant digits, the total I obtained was 86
